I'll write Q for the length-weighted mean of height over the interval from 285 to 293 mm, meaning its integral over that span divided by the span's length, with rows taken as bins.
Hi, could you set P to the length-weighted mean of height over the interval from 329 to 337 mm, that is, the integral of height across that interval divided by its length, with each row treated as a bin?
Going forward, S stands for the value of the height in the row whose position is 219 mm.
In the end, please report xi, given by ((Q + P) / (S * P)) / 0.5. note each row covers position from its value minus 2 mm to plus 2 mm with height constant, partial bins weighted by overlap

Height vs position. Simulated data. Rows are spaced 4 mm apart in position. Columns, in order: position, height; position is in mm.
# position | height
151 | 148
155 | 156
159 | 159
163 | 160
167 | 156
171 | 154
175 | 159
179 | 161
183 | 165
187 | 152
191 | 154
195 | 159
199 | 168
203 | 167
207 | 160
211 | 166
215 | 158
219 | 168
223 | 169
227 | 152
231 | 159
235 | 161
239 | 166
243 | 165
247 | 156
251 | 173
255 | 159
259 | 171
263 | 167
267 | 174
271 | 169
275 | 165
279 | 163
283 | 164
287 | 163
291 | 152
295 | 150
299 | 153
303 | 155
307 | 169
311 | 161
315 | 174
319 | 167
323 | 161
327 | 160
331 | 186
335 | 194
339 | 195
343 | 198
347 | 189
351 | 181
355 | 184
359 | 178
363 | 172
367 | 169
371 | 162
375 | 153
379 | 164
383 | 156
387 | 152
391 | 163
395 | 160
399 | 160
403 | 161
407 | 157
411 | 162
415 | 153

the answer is 0.0218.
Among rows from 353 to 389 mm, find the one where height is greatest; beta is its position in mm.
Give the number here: 355 mm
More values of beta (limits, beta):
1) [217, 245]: 223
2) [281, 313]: 307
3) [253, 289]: 267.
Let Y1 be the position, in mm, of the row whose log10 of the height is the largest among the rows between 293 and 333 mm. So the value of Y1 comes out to 331 mm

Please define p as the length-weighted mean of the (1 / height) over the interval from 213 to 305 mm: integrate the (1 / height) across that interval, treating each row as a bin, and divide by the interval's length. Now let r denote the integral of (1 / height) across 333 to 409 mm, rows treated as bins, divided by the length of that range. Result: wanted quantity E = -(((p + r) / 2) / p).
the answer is -0.98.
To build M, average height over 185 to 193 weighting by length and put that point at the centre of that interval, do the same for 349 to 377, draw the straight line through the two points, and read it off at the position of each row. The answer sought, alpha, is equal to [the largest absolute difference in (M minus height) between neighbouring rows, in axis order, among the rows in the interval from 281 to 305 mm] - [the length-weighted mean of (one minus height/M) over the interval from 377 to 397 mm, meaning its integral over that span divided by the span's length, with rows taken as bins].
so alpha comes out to 11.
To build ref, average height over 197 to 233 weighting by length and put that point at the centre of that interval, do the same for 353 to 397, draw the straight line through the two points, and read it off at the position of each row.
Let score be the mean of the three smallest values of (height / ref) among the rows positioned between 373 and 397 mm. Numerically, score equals 0.932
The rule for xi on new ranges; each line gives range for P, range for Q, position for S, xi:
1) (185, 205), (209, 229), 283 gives 0.0246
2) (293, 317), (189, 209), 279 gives 0.0246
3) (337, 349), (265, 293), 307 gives 0.0219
